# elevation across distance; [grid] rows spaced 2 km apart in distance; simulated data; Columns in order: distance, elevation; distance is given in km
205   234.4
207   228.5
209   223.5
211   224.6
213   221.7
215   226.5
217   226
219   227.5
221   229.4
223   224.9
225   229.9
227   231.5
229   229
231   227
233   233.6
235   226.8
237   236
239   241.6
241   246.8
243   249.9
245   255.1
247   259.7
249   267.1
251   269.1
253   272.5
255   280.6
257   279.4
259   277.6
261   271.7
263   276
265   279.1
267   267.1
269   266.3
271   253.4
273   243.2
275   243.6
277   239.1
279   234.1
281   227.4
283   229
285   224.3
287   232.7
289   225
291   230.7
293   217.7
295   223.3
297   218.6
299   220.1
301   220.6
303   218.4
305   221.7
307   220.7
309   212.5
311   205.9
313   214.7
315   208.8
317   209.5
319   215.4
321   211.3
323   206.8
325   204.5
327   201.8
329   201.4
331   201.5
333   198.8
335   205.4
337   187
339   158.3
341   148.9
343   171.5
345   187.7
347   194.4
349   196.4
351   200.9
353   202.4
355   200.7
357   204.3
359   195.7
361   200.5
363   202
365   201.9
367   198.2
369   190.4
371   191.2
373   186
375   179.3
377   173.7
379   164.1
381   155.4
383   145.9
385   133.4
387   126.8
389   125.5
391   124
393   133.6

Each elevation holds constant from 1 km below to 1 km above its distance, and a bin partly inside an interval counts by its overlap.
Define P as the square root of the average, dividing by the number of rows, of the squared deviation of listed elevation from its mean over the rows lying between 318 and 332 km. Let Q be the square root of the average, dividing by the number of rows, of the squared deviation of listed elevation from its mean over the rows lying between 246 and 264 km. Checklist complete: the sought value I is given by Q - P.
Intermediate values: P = 5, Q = 6.3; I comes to 1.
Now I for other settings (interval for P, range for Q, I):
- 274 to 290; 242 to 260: 4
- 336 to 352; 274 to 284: -12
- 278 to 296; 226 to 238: -1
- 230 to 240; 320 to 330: -2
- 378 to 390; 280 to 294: -10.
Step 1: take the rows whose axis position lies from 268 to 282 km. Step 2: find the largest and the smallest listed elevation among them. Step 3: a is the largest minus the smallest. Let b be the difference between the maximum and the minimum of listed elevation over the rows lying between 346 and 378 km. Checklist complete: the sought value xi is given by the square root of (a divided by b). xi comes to 1.13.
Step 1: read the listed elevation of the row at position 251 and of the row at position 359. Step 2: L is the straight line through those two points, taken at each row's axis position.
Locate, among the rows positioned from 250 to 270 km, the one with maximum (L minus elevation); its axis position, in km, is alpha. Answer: 251 km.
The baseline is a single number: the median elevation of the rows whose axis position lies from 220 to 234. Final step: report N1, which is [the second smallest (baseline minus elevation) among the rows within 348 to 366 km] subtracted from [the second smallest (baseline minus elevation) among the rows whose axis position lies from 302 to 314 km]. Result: -18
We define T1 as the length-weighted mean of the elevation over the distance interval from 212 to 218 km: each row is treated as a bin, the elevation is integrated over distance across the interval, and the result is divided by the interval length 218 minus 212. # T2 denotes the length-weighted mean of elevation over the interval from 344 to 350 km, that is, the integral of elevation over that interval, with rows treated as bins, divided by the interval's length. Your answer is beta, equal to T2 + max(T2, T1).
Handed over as 418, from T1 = 225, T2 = 193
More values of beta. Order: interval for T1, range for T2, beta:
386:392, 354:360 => 400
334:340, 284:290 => 455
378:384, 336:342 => 329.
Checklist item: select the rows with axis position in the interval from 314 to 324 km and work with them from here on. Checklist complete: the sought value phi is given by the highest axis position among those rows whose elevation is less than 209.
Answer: 323 km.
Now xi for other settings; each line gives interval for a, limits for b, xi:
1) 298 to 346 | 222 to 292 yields 1.14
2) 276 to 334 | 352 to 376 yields 1.27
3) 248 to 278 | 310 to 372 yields 0.79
